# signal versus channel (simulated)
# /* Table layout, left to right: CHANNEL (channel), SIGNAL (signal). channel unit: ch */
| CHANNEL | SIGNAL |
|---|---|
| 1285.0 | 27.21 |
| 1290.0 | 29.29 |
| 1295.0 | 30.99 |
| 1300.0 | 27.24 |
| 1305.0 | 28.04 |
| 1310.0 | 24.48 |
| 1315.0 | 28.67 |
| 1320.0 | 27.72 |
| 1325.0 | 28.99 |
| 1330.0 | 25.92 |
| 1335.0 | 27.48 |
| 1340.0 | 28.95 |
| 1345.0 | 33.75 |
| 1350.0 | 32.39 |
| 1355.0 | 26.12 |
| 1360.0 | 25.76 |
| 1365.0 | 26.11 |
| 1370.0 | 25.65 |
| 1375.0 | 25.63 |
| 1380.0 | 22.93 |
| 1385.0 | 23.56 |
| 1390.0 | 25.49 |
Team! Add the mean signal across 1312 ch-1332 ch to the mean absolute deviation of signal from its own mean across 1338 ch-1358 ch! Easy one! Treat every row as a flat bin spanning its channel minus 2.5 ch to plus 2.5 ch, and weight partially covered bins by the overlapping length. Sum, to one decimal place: 30.6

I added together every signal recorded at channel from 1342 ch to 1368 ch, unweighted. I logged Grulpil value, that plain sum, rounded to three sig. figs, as 144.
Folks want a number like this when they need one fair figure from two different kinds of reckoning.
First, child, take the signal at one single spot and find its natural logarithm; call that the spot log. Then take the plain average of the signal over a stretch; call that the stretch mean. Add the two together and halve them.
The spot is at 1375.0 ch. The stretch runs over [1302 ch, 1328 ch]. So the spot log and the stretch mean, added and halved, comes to 15.4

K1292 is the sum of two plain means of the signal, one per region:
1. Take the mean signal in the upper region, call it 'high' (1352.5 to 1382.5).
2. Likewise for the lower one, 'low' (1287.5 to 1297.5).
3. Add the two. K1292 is 55.5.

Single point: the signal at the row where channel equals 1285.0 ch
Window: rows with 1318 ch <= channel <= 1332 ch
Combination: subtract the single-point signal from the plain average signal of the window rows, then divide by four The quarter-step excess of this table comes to 0.1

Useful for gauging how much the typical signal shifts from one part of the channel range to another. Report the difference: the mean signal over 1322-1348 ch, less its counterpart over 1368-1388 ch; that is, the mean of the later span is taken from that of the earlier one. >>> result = 5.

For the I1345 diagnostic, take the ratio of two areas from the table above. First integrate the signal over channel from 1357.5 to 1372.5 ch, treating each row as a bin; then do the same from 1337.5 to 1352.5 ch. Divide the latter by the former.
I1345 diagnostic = 1.23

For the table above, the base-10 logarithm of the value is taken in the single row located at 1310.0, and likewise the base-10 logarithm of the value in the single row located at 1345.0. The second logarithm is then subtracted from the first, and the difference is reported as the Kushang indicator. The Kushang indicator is -0.14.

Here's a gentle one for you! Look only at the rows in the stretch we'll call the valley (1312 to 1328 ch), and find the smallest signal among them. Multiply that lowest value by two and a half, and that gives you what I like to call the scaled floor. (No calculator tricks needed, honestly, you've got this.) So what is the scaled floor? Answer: 69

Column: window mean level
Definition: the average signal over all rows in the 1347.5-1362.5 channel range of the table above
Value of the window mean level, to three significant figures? 28.1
